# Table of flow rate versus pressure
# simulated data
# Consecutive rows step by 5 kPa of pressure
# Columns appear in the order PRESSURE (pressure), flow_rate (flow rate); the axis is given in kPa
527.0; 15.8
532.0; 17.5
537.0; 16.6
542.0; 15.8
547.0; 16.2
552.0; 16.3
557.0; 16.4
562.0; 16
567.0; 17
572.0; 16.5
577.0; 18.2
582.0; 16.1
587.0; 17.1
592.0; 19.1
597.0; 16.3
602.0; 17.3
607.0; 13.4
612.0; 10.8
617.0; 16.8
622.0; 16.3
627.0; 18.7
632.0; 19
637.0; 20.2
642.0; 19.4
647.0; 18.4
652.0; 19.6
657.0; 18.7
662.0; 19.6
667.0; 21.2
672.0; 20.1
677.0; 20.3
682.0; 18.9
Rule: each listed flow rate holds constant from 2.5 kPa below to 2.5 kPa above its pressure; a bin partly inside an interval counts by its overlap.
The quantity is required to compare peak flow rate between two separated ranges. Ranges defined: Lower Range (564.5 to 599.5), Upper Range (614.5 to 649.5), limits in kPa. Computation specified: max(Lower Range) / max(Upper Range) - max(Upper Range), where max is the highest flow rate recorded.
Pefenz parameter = -19.3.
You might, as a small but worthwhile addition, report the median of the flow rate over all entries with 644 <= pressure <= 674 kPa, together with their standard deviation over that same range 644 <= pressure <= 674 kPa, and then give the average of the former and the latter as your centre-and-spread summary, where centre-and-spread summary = 10.3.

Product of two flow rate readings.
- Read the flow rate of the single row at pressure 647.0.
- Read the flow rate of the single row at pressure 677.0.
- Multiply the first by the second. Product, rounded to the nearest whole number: 374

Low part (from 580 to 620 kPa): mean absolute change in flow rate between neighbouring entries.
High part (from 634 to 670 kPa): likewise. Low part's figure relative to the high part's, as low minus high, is 1.7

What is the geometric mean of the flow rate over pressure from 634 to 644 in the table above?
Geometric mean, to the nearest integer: 20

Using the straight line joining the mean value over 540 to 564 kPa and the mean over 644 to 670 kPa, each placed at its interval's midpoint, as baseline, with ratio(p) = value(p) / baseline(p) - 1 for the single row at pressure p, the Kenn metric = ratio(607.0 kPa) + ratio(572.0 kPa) -0.27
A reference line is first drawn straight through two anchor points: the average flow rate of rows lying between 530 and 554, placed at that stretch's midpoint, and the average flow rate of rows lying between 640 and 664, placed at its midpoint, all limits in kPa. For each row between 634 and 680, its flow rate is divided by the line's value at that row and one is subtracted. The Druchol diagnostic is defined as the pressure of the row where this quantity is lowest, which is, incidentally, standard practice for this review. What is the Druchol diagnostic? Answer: 647.0 kPa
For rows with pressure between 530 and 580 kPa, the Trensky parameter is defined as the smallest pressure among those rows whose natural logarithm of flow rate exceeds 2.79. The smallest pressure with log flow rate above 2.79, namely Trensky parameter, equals 532.0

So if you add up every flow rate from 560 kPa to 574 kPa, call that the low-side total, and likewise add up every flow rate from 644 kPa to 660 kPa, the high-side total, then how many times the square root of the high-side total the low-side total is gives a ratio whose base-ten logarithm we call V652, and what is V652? 0.82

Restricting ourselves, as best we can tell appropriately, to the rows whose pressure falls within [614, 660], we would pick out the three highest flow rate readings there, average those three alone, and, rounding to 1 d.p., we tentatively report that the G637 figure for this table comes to 19.7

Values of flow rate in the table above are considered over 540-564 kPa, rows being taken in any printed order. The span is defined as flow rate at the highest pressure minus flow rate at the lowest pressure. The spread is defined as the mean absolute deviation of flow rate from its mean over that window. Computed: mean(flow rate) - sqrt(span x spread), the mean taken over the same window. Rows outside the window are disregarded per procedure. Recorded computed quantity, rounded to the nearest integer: 16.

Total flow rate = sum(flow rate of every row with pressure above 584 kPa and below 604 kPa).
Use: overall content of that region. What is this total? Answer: 70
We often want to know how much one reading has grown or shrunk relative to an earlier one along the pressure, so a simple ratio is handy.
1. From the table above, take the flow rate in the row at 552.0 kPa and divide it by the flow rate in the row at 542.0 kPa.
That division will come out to 1.03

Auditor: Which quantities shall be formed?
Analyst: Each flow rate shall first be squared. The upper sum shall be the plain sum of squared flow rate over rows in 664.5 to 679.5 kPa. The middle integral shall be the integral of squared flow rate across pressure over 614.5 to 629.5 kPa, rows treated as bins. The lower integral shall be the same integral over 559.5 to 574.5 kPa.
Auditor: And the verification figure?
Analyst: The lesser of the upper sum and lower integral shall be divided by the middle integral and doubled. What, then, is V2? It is 0.56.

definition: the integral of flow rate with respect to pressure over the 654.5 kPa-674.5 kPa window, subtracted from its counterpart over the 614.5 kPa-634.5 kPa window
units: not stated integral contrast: -44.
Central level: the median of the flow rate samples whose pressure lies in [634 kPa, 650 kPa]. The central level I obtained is 19.4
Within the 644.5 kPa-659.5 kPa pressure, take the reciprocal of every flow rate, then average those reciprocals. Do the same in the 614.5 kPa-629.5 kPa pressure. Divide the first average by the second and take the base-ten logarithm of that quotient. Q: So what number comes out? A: -0.04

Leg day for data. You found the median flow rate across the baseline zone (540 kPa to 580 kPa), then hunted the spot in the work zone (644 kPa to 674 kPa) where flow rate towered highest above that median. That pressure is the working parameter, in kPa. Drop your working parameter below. 667.0 kPa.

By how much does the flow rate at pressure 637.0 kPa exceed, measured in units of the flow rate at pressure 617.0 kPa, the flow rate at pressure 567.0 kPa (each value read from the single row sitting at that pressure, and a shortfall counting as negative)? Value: 0.19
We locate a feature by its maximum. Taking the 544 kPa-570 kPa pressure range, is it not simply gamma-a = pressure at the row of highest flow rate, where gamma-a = 567.0 kPa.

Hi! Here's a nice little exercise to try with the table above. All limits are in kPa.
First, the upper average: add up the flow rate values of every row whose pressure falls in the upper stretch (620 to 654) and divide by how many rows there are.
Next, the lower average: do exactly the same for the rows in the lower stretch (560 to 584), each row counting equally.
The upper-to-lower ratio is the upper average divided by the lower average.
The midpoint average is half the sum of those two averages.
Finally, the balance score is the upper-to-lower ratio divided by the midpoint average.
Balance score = 0.063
